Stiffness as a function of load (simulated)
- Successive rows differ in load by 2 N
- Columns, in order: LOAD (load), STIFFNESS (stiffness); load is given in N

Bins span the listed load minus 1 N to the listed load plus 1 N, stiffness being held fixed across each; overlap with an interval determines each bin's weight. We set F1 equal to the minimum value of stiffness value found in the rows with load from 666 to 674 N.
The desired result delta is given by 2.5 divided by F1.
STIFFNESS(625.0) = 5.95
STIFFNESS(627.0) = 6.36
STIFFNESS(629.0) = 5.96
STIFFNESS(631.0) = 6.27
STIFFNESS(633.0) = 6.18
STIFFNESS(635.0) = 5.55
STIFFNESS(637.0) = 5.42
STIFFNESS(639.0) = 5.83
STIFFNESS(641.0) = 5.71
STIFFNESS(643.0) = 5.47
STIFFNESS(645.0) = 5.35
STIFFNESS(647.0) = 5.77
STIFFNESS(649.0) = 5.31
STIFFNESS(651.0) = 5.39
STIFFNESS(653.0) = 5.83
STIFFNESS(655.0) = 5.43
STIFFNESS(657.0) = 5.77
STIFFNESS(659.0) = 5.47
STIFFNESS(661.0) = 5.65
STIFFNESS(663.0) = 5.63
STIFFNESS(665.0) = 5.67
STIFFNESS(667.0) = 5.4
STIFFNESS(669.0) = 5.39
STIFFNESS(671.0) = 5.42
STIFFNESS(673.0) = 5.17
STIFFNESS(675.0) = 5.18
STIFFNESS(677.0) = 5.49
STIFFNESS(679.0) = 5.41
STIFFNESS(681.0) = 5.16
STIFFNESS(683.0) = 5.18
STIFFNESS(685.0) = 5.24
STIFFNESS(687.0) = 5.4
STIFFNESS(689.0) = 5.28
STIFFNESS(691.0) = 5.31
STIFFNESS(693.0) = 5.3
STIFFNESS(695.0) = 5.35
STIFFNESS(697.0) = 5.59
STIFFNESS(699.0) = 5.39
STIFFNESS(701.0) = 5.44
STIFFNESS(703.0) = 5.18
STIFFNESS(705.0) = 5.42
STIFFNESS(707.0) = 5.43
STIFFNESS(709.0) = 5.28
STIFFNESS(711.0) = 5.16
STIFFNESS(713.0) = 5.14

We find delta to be 0.484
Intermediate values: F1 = 5.17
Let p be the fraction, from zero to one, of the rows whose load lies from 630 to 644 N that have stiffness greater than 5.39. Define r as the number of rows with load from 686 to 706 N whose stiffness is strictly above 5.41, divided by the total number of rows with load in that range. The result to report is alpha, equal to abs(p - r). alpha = 0.70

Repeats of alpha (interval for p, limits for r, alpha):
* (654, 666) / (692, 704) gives 0.67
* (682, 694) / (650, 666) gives 0.71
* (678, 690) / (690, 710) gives 0.07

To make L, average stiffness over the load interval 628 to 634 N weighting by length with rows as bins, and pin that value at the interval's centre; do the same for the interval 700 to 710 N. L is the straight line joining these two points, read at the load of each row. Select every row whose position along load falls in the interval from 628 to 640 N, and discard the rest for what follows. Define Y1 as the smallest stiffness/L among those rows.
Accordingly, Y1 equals 0.892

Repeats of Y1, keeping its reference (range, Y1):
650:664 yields 0.910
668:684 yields 0.909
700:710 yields 0.964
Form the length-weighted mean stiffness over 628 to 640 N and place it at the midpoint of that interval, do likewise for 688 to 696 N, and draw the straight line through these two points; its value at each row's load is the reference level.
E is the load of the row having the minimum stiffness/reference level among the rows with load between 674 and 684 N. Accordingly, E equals 675.0 N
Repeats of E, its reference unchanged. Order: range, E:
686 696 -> 689.0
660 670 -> 667.0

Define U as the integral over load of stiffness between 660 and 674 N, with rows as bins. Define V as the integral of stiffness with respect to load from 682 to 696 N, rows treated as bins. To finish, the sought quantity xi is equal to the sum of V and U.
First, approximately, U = 76.7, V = 74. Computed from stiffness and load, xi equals 151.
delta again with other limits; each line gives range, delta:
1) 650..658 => 0.464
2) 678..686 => 0.484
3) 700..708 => 0.483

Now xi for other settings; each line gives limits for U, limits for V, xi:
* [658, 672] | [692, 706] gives 153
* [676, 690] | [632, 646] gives 153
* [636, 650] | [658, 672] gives 155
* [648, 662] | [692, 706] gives 153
